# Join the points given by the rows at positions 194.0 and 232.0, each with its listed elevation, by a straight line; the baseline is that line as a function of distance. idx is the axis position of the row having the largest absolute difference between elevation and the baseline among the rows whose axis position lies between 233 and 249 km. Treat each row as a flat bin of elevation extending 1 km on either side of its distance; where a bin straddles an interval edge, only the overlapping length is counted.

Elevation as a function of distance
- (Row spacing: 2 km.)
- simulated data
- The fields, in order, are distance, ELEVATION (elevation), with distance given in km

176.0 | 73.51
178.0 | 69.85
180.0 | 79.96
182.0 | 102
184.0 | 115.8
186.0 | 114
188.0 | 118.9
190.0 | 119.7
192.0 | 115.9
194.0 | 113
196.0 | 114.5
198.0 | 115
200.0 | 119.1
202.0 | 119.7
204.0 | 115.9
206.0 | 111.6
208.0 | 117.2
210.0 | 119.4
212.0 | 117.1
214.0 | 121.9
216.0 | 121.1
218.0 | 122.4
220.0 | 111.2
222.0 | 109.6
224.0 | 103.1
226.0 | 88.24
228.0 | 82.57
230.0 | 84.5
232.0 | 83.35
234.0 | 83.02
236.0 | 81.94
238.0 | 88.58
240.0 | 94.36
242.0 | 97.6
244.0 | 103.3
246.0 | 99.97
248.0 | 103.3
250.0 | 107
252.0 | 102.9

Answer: 248.0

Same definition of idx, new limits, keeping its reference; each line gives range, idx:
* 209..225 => 218.0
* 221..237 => 222.0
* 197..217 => 216.0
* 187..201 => 200.0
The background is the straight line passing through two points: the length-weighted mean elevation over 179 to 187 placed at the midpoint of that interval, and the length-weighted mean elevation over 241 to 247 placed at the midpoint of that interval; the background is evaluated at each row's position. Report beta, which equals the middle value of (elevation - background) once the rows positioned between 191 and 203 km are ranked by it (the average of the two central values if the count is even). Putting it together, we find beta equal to 13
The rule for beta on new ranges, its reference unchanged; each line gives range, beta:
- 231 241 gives -17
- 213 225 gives 15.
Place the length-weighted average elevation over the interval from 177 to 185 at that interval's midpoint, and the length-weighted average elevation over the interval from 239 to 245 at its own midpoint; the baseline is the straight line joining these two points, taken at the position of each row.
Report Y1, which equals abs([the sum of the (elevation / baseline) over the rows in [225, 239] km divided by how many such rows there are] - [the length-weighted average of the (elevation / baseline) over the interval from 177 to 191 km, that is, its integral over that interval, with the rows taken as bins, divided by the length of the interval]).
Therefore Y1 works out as 0.25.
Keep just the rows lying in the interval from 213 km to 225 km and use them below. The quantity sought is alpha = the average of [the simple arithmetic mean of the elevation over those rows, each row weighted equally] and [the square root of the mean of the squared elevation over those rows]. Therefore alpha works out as 115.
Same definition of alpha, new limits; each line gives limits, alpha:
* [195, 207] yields 116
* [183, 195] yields 116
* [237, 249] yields 98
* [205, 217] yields 118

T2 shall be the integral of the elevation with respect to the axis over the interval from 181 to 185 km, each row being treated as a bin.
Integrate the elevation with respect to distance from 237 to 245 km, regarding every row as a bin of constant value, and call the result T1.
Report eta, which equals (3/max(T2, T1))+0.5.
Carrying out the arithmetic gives 0.504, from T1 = 768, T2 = 436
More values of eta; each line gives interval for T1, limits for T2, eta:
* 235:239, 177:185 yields 0.504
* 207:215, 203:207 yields 0.503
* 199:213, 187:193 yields 0.502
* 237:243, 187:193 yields 0.504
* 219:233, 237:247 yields 0.502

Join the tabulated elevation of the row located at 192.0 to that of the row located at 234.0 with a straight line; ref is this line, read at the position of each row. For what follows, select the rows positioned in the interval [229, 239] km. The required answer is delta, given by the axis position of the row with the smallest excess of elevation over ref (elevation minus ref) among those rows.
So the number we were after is 230.0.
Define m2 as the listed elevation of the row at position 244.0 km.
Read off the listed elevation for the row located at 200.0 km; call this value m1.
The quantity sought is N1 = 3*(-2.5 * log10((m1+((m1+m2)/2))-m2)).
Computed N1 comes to -15.8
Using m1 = 119.1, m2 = 103.3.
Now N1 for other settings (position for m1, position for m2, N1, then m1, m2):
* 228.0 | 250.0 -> -13.9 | 82.57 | 107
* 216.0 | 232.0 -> -16.1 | 121.1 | 83.35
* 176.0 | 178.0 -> -14.1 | 73.51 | 69.85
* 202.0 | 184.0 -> -15.6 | 119.7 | 115.8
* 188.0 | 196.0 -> -15.6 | 118.9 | 114.5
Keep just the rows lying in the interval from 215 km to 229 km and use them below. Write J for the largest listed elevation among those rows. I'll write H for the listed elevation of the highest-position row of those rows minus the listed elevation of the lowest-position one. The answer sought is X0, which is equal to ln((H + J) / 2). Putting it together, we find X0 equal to 3.74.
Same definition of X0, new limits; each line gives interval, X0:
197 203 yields 4.13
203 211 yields 4.12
